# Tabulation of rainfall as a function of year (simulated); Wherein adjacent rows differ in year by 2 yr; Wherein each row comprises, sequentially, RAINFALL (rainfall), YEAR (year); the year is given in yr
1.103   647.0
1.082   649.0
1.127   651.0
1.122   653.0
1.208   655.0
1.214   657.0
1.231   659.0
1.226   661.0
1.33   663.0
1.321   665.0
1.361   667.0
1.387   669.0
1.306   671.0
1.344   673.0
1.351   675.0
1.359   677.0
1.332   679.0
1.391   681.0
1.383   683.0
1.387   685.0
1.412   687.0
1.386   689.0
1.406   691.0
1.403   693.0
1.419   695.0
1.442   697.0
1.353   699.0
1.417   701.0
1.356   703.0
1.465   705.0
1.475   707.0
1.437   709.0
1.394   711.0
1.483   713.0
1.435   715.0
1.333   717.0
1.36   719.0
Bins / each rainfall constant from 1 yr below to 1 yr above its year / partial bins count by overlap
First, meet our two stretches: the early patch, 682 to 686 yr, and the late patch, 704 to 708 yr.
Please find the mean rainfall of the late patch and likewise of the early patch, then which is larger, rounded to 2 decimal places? 1.47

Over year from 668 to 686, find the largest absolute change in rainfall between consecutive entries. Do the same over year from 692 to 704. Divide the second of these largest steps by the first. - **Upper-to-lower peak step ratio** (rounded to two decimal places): 1.10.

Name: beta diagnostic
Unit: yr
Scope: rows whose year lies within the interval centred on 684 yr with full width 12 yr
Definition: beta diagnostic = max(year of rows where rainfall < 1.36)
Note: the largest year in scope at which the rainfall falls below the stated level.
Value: 679.0 yr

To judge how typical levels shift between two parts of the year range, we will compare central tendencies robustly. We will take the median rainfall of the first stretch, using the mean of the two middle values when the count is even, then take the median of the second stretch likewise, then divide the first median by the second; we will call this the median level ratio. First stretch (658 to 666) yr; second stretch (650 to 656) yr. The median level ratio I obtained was 1.13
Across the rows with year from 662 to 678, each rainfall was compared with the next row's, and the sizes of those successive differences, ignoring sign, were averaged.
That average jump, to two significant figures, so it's 0.030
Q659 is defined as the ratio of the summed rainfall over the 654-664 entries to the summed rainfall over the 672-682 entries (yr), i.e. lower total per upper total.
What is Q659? 0.916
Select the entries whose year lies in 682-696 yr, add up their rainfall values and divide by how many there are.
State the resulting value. 1.40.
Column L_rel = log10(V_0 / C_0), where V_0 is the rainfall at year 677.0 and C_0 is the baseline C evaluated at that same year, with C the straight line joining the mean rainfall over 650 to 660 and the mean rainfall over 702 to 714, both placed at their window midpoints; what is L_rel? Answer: 0.0240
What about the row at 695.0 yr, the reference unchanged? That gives 0.0145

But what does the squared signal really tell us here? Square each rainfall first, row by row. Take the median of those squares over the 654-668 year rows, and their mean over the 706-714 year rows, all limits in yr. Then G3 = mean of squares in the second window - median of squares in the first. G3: 0.6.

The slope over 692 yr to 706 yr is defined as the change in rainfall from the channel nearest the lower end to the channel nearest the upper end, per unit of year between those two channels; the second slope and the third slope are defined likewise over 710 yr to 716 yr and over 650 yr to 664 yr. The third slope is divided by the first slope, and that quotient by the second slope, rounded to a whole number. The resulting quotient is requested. 319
